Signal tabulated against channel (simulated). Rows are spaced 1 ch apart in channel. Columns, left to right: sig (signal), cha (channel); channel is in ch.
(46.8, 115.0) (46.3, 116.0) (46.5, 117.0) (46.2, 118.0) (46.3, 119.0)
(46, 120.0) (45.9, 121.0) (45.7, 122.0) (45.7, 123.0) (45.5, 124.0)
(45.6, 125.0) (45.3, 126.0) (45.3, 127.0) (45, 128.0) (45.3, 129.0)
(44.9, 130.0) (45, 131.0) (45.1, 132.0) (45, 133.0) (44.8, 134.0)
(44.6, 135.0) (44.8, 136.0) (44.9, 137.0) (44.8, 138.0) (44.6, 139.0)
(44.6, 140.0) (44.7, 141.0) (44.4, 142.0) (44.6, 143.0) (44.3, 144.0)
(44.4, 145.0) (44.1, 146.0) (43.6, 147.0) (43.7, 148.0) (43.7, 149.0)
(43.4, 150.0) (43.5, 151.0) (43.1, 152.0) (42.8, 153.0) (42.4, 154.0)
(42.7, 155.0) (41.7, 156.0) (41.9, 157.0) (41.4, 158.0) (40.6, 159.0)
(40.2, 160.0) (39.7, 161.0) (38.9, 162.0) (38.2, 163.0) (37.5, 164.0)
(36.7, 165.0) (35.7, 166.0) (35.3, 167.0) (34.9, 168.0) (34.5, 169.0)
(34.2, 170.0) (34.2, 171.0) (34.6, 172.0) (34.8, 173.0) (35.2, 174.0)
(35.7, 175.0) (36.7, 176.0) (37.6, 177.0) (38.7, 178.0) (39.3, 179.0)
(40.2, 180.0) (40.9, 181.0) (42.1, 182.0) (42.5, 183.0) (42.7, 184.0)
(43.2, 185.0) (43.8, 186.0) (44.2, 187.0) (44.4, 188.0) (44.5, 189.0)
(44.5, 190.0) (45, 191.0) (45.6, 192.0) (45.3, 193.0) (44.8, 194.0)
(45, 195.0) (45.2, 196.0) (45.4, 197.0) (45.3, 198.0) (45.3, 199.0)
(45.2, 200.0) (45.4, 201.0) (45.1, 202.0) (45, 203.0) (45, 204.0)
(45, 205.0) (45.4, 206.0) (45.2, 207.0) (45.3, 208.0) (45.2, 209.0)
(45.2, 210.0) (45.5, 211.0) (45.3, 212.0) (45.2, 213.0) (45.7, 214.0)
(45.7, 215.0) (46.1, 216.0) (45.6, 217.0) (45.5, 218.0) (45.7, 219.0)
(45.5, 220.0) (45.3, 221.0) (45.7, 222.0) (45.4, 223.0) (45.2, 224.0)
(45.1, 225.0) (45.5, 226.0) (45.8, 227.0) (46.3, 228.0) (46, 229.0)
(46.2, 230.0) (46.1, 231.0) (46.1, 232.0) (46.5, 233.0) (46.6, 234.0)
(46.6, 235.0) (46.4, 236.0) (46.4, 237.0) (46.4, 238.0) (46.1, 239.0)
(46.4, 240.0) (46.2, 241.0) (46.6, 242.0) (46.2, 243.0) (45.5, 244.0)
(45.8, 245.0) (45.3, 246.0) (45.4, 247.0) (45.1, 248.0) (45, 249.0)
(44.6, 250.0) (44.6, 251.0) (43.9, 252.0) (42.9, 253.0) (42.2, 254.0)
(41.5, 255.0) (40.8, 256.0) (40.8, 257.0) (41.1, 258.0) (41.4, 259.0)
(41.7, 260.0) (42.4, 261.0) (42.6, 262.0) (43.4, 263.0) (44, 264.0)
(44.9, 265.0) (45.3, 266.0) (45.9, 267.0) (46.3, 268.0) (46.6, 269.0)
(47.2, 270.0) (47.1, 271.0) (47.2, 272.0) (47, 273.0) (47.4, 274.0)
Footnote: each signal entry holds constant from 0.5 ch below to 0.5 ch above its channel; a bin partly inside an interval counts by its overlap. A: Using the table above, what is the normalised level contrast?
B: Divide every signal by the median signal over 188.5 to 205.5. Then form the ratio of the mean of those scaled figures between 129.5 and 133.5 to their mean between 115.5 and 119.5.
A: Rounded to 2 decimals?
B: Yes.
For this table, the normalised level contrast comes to 0.97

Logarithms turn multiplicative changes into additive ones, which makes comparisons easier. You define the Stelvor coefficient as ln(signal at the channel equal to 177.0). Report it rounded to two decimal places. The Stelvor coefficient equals 3.63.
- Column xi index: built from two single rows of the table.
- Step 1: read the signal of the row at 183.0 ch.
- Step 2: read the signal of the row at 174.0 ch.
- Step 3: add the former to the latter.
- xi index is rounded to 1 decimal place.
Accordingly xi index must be 77.7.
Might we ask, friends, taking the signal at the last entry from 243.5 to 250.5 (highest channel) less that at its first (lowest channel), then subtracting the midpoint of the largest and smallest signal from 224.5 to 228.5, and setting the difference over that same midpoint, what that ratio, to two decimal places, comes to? -1.02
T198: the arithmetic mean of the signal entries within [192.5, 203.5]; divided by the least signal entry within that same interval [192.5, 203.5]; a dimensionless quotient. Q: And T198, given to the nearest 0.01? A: 1.01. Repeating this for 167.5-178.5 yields 1.04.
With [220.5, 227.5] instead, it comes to 1.01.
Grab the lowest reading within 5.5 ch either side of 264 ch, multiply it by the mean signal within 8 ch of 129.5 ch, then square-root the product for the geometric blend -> 43.2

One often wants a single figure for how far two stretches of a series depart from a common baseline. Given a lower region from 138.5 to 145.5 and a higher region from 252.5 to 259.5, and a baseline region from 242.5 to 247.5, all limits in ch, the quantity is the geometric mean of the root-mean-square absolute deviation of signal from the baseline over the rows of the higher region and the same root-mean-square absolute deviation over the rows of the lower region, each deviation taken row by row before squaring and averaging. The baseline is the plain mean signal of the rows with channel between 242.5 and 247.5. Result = 2.18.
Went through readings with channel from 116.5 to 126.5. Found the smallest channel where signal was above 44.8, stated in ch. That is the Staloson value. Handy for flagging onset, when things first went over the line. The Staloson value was 117.0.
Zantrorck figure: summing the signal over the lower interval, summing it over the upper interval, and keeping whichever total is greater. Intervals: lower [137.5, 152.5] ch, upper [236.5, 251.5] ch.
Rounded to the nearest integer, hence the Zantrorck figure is 686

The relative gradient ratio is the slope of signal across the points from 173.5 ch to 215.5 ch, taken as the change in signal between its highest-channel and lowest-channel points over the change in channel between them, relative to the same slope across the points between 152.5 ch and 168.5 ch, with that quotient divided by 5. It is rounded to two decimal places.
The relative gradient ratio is -0.10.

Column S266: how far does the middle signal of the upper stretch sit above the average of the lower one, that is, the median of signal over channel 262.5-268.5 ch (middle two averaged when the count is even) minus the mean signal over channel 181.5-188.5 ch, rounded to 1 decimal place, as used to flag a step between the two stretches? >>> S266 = 1.8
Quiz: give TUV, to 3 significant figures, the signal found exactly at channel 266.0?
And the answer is 45.3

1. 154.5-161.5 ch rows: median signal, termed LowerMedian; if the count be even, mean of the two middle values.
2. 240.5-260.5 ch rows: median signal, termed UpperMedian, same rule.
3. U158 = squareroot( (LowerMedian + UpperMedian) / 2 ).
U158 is 6.56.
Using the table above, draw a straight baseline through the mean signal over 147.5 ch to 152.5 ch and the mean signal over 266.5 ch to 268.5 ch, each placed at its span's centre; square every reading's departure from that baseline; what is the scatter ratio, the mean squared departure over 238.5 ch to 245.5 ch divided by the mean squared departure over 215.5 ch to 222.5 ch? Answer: 1.1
